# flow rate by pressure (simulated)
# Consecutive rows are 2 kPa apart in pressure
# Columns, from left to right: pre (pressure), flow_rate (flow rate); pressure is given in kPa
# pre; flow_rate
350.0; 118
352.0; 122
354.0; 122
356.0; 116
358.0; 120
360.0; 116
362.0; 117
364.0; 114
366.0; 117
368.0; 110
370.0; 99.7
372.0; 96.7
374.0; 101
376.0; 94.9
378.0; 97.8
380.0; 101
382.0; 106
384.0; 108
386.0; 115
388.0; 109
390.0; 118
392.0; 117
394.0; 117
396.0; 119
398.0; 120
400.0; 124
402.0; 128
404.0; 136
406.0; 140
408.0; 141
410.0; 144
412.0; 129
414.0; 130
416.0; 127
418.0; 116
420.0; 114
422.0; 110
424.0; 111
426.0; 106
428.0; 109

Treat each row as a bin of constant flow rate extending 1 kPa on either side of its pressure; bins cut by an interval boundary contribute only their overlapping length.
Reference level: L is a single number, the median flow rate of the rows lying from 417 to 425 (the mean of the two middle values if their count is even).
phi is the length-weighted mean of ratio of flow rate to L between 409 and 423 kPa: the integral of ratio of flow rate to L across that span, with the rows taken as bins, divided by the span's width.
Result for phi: 1.10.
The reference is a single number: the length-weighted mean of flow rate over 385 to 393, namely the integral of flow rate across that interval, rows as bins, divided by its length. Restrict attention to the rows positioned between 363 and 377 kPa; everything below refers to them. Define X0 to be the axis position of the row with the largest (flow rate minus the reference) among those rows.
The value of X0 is 366.0 kPa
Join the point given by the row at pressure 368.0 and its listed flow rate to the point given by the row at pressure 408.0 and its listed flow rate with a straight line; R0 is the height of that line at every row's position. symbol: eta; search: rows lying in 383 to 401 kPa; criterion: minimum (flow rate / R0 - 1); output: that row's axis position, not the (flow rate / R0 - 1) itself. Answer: 388.0 kPa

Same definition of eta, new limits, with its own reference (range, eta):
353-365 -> 364.0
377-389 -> 378.0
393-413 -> 412.0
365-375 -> 372.0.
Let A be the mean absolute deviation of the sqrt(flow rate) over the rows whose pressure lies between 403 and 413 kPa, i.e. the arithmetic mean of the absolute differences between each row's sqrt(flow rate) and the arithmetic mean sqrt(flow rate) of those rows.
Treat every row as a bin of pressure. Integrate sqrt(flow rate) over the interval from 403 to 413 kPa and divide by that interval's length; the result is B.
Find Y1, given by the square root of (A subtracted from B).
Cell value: 3.40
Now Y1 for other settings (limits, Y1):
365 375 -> 3.15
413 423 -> 3.25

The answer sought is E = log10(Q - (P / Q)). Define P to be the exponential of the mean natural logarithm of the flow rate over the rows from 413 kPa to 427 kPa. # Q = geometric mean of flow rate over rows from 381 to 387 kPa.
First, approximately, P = 116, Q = 110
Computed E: 2.036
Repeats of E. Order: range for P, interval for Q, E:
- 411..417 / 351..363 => 2.071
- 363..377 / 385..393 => 2.056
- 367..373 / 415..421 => 2.072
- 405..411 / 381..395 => 2.047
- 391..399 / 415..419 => 2.081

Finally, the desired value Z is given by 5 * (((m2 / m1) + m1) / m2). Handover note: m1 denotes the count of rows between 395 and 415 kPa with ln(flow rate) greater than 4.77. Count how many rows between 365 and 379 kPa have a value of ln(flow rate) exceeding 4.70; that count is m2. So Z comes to 25.5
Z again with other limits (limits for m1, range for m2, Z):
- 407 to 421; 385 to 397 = 6.0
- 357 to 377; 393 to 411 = 5.6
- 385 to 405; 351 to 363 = 5.8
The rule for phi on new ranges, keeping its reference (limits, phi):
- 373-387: 0.92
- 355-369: 1.03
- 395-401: 1.08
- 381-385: 0.95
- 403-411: 1.25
